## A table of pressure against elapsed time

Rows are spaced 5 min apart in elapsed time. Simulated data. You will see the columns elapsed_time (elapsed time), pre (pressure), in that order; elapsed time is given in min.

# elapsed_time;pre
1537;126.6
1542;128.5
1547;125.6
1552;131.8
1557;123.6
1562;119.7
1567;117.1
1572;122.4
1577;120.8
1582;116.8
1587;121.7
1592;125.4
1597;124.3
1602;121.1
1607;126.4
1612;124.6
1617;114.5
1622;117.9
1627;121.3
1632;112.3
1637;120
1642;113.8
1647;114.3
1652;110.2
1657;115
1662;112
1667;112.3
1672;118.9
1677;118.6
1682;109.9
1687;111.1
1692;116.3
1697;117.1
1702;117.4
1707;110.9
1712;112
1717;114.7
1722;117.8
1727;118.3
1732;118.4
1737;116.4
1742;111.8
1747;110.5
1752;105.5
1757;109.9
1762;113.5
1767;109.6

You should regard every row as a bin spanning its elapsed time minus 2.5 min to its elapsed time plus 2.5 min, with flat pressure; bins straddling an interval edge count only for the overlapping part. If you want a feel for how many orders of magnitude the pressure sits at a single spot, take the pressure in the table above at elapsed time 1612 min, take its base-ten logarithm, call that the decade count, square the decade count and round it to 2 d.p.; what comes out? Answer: 4.39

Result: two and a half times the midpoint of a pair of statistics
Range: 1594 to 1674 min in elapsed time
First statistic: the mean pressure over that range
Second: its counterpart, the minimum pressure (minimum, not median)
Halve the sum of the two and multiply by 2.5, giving 285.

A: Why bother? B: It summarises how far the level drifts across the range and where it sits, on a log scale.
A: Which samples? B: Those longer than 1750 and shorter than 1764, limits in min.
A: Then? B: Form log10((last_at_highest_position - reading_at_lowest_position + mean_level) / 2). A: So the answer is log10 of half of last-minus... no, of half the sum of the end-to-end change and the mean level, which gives 1.77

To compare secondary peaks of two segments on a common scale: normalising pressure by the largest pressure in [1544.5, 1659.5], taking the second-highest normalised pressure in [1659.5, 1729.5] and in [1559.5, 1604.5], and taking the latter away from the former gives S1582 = -0.043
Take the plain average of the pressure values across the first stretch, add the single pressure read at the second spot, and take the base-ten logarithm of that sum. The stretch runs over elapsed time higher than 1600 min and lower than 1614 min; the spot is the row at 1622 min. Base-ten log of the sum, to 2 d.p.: 2.38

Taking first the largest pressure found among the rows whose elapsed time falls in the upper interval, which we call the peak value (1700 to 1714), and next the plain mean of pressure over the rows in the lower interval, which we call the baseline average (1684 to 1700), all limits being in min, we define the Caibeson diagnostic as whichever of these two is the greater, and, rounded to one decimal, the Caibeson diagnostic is 117.4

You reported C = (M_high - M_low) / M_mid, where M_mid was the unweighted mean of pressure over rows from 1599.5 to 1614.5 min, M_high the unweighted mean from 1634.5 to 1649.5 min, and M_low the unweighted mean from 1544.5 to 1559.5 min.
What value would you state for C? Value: -0.088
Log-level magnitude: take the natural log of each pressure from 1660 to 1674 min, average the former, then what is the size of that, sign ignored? 4.74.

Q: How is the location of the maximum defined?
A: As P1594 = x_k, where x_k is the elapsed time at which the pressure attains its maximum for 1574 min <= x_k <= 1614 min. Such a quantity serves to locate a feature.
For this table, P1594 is 1607 min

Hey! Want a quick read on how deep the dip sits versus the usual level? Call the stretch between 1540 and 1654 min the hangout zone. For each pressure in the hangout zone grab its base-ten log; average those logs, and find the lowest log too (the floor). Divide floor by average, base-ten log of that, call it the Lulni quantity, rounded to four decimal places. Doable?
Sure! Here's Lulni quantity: -0.0082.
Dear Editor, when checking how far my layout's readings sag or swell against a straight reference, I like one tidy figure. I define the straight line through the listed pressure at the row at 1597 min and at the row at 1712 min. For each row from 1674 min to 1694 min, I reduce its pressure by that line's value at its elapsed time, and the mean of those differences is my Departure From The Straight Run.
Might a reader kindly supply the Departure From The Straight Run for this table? -1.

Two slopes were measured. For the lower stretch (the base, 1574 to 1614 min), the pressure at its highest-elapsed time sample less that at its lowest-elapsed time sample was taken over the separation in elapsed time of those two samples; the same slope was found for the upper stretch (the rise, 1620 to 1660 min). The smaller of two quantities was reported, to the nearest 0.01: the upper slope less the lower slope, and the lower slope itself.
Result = -0.19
